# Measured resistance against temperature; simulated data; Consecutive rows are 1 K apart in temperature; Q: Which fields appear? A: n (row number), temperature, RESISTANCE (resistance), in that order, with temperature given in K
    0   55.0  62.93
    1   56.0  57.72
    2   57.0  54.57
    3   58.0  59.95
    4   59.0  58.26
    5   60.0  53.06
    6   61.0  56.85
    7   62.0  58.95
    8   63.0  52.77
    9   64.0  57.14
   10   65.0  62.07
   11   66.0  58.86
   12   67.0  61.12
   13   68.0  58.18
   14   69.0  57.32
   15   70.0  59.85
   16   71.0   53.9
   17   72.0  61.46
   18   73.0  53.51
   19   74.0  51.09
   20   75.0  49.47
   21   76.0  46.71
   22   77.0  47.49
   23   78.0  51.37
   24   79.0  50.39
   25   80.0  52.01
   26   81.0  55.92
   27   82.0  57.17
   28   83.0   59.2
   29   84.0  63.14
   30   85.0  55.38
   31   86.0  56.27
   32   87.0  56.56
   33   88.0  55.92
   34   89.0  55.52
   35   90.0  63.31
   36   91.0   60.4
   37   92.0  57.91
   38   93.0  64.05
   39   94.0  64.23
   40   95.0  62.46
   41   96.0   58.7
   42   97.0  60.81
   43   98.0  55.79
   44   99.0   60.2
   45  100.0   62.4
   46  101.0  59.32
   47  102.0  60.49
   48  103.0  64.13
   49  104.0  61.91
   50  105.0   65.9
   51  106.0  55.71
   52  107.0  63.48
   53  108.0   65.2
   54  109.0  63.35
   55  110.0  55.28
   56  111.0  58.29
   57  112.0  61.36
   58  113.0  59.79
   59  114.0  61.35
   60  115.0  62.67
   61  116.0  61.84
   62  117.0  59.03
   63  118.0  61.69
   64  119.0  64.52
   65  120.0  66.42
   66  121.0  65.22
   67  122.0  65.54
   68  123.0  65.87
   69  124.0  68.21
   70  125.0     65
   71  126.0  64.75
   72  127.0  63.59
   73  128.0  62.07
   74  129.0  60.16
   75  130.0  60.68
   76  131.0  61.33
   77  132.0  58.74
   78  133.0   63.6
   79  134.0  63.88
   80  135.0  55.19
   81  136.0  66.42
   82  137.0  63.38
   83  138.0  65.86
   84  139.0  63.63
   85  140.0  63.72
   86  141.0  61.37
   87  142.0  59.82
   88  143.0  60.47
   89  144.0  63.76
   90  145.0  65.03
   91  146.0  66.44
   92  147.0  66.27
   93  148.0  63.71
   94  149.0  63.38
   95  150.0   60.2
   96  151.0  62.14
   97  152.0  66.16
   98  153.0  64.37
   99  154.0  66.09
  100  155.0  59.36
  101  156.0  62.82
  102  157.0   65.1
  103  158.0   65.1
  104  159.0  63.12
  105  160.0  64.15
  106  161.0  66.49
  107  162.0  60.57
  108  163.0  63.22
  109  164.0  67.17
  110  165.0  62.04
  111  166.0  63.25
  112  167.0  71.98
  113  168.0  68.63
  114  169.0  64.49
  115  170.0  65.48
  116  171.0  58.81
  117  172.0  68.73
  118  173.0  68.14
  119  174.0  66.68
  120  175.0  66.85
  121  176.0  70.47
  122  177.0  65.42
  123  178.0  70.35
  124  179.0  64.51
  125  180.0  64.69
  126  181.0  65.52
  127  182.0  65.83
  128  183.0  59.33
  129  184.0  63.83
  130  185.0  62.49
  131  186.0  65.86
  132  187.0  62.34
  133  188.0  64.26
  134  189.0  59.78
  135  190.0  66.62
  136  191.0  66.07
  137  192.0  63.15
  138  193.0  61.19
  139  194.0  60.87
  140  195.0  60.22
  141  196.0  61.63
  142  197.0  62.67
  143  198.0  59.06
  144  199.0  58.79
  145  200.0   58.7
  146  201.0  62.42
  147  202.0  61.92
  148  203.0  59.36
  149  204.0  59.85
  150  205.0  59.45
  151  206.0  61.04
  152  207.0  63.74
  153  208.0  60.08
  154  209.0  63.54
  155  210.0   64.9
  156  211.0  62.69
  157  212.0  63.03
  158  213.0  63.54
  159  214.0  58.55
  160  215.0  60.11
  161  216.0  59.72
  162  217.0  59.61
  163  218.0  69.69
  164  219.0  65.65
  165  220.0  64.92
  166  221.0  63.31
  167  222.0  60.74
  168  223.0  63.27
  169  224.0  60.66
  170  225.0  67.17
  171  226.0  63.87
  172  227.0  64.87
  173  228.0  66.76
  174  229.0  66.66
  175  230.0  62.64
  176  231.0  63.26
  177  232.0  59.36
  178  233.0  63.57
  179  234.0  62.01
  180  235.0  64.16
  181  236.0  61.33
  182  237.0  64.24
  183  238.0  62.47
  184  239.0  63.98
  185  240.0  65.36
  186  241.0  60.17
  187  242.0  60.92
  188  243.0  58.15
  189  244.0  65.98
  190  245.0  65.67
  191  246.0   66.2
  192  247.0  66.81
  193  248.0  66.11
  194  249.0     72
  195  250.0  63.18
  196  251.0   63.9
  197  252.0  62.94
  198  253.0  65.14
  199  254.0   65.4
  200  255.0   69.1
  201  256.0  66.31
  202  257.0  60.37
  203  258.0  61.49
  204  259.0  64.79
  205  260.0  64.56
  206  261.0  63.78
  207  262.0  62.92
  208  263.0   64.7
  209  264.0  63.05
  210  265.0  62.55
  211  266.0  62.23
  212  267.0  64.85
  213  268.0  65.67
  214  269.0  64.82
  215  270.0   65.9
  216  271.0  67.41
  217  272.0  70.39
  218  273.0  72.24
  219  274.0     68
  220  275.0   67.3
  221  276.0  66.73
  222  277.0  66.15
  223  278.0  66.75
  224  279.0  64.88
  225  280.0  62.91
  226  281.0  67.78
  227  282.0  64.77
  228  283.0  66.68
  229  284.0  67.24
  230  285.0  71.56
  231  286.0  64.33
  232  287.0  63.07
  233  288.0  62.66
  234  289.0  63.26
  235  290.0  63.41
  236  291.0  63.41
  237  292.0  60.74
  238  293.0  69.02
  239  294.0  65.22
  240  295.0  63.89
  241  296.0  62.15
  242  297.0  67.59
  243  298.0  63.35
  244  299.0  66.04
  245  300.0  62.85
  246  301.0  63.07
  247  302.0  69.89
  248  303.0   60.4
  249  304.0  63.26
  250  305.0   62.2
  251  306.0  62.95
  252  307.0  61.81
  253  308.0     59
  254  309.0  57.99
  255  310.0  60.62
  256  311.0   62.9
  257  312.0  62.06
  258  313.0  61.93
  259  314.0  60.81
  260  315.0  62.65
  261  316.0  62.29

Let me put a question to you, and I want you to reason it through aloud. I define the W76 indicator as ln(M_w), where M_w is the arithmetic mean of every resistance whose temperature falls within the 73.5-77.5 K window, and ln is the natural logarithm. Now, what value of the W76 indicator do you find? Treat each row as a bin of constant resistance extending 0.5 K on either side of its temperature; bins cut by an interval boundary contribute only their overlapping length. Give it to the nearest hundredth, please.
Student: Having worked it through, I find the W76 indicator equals 3.89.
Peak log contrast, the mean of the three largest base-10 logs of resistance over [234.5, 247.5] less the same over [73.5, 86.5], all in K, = 0.045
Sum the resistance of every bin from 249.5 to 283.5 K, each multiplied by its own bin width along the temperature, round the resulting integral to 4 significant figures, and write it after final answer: 2220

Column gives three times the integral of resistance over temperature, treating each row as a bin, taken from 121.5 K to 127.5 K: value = 1179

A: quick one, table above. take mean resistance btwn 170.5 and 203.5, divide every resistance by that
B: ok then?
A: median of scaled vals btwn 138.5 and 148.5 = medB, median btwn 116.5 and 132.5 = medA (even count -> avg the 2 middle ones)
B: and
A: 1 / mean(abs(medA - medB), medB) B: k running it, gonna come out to 1.98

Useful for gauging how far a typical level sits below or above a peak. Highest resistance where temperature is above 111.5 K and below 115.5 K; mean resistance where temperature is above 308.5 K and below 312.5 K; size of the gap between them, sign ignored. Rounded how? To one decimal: 1.8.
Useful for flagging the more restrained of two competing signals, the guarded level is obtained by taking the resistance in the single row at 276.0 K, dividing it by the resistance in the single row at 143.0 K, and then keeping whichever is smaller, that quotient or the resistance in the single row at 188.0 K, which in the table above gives 1.10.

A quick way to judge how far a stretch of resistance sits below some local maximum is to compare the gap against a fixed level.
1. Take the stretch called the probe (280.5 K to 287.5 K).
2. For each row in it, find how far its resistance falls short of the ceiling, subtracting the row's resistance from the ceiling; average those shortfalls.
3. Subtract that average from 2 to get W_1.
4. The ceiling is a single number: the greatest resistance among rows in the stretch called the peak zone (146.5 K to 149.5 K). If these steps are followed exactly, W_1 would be 2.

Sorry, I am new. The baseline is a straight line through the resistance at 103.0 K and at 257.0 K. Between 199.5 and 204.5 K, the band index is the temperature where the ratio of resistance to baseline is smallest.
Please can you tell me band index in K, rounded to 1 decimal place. 200.0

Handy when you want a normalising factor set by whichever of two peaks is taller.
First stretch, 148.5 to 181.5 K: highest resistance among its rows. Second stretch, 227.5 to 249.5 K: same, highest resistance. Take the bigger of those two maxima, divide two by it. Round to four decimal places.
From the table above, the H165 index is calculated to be 0.0278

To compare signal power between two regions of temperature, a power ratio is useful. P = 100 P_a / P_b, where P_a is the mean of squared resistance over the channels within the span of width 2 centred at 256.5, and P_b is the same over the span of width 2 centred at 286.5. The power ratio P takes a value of 99.1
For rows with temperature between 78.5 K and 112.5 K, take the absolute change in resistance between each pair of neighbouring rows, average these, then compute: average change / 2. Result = 1.7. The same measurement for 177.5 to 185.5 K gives 1.4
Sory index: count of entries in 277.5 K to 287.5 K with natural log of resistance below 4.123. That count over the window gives 0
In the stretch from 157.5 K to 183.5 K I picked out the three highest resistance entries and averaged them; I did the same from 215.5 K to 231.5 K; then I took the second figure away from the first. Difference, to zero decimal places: 3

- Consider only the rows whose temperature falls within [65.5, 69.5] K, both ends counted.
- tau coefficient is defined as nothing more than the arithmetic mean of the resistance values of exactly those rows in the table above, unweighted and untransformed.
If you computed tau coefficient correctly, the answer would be 58.9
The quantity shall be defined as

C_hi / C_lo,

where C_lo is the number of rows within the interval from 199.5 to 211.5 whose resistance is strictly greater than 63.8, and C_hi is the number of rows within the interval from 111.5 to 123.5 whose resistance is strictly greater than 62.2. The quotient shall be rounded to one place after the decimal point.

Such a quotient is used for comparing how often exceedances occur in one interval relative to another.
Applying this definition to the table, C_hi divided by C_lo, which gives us 6.0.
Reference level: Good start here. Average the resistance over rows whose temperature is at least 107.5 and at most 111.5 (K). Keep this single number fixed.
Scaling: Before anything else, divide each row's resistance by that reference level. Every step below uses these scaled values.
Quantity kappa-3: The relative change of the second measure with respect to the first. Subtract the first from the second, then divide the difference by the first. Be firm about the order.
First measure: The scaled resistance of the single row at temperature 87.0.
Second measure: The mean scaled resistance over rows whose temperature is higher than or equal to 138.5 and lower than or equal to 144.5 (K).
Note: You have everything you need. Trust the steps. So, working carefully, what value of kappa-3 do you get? 0.10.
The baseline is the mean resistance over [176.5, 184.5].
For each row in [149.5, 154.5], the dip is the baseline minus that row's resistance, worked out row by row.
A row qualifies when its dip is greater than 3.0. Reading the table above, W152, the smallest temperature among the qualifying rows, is 150.0 K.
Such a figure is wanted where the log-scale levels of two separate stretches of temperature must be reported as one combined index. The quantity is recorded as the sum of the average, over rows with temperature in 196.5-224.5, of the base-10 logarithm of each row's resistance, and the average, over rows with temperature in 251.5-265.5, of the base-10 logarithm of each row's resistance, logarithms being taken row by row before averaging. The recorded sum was 3.597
